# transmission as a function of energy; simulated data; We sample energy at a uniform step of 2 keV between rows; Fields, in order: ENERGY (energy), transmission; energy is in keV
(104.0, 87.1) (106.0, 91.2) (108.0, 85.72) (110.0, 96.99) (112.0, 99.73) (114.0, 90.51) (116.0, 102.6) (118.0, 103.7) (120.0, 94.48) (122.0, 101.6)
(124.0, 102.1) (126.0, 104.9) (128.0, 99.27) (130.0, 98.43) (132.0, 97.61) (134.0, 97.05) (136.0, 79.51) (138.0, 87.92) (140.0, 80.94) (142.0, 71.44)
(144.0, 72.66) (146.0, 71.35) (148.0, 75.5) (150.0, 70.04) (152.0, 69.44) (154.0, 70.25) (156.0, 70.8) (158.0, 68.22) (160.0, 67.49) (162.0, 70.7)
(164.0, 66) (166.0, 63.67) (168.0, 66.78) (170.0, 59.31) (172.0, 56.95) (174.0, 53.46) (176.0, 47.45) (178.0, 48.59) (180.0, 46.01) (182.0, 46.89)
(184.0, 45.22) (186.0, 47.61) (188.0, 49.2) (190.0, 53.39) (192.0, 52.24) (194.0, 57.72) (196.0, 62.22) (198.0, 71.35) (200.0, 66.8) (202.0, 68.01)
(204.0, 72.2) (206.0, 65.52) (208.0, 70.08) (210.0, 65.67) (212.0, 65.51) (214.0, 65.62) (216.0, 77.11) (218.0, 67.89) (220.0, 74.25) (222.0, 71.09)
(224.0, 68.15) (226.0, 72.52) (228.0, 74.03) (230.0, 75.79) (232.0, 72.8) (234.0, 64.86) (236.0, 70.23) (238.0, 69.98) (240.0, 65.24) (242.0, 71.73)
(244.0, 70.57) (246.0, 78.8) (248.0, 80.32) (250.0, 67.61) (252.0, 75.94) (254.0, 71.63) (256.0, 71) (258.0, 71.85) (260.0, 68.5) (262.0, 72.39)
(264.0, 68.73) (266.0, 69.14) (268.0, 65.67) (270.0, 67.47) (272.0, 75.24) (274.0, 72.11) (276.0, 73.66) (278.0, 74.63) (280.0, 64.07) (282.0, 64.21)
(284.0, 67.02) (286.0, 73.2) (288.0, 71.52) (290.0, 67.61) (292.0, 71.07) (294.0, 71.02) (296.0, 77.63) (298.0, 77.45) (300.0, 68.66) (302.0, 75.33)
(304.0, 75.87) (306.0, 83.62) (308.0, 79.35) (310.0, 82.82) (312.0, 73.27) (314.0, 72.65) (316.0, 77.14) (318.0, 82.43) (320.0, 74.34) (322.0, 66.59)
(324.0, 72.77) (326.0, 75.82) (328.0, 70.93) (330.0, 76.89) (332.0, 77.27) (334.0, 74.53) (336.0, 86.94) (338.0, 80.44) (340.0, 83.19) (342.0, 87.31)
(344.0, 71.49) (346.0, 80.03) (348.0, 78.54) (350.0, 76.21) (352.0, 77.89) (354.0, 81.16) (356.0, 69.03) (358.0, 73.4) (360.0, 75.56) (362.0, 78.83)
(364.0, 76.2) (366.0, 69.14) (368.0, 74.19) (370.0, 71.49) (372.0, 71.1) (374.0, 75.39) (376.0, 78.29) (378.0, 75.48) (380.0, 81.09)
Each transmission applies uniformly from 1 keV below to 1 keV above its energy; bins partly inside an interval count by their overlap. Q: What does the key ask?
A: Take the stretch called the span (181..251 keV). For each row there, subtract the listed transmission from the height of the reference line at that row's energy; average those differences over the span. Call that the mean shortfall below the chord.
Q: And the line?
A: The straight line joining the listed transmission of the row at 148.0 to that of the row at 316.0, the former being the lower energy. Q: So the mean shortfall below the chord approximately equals 10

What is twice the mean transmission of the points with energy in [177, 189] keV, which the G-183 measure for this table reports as 95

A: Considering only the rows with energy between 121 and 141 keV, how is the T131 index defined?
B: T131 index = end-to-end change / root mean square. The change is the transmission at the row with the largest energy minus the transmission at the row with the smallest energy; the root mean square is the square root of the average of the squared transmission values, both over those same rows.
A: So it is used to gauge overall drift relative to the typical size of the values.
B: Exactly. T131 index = -0.22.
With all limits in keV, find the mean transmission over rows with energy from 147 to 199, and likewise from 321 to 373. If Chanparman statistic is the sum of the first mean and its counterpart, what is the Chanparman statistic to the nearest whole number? 136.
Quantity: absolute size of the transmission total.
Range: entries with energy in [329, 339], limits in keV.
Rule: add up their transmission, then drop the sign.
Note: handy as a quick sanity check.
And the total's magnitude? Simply 396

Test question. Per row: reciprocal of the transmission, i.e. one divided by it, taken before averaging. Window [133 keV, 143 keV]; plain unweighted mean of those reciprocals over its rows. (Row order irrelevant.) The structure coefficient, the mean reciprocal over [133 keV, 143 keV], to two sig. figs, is 0.012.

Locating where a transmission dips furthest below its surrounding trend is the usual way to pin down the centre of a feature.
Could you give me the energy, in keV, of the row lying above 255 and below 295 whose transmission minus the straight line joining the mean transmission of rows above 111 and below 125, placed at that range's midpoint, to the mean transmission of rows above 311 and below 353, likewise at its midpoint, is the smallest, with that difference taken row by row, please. 280.0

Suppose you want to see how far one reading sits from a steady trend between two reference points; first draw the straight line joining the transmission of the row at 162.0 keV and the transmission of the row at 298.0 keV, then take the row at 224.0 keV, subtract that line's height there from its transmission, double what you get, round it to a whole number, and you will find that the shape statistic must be -11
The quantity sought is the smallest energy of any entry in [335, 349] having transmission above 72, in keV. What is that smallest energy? 336.0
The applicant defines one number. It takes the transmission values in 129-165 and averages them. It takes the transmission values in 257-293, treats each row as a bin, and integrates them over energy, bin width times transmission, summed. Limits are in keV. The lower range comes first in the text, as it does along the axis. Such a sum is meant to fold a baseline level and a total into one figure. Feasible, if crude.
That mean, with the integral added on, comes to 2593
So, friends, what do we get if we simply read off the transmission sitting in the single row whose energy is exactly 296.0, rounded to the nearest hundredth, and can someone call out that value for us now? 77.63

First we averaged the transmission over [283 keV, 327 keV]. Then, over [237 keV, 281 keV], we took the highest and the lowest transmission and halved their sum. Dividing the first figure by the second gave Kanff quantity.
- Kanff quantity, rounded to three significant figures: 1.03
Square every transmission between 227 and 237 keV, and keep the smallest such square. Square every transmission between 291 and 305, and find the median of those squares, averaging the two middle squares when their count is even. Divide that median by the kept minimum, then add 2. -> 3.35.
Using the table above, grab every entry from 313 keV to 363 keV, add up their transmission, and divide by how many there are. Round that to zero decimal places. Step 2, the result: 77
